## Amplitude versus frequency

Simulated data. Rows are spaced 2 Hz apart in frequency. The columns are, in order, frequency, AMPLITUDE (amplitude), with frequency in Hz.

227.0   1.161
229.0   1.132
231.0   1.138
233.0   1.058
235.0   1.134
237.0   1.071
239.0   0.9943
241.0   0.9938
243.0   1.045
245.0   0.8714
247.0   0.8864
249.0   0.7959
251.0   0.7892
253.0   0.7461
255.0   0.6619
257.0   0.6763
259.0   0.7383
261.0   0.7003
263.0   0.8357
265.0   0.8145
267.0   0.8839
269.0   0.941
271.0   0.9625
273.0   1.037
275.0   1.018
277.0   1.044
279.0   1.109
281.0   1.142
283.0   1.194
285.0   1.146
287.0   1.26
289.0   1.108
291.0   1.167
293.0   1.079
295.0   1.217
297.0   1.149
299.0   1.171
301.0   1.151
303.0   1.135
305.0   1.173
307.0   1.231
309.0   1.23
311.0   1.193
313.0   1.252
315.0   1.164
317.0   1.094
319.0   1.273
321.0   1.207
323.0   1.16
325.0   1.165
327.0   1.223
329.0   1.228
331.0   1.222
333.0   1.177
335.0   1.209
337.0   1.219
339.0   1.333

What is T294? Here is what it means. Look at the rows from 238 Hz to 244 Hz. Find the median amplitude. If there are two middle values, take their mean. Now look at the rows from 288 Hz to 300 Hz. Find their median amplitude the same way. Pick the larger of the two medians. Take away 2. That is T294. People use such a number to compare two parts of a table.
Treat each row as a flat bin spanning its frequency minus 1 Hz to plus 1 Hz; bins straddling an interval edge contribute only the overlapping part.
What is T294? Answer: -0.84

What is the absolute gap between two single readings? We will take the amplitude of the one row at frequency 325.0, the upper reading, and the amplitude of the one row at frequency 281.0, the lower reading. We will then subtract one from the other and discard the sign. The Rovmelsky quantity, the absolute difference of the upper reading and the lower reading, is 0.02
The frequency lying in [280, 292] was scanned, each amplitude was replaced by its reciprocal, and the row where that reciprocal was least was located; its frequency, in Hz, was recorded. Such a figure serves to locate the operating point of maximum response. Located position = 287.0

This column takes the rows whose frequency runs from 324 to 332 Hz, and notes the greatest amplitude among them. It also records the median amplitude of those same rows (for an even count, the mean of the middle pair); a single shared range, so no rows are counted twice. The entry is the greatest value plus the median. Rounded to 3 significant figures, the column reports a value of 2.45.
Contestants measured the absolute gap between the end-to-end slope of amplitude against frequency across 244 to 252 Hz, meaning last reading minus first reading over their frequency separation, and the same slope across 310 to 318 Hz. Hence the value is 0.003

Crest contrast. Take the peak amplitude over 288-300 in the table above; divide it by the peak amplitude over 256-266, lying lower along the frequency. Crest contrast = 1.46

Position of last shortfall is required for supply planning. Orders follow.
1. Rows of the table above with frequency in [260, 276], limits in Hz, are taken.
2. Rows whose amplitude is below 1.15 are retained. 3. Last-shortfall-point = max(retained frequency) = 275.0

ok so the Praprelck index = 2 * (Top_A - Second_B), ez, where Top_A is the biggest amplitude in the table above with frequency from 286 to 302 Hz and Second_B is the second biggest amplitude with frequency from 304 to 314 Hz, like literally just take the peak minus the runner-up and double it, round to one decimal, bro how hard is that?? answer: 0.1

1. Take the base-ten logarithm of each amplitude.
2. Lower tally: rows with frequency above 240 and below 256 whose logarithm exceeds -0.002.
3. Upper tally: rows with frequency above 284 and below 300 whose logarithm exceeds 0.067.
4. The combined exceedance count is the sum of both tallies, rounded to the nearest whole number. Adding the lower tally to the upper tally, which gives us 5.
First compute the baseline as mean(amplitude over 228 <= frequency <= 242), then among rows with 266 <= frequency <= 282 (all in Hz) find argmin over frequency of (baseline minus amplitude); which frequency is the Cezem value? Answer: 281.0 Hz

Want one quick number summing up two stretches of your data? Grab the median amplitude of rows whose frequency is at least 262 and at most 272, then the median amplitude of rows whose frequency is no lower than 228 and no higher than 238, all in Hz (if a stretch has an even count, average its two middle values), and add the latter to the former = 2.0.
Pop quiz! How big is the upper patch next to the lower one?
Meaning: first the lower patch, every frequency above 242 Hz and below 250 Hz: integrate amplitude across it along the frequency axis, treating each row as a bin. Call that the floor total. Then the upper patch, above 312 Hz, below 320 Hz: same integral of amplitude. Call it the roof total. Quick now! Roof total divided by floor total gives 1.33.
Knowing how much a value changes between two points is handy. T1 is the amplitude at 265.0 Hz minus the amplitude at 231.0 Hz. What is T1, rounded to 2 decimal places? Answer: -0.32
